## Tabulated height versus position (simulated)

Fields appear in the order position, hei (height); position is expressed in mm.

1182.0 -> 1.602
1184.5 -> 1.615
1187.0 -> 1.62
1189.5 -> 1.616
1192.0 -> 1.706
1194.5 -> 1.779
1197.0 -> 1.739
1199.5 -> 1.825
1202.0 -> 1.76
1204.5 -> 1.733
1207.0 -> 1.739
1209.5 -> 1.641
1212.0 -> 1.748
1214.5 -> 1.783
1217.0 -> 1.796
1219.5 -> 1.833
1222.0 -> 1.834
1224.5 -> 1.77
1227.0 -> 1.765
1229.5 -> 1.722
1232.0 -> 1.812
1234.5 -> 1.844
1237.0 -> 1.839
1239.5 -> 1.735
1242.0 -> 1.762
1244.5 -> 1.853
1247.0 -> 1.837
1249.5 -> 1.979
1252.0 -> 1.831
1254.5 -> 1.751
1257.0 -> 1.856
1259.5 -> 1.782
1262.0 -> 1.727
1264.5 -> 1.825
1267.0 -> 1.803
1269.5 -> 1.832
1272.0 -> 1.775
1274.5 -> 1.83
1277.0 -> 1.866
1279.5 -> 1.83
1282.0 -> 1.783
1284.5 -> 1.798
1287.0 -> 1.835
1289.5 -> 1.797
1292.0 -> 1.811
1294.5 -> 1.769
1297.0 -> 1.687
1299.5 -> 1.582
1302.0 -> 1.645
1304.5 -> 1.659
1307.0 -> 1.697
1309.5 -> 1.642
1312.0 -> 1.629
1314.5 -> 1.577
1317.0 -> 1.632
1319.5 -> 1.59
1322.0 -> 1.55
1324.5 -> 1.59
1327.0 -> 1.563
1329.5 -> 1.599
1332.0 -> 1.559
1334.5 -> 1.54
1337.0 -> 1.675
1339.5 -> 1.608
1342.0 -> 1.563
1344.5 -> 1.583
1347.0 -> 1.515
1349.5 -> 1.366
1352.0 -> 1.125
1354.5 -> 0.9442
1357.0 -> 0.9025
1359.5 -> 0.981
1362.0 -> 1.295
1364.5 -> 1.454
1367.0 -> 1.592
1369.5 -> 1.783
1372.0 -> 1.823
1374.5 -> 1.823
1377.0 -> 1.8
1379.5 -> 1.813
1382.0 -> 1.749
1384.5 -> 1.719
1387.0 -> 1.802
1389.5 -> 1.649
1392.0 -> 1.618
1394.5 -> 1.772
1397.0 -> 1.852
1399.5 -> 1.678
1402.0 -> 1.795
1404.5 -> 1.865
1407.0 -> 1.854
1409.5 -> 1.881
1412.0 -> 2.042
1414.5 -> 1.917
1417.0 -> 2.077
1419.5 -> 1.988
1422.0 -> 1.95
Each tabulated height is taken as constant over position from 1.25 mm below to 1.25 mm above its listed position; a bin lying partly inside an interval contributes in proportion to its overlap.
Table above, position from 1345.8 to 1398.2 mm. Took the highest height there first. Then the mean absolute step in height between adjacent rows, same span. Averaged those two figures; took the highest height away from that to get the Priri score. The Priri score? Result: -0.872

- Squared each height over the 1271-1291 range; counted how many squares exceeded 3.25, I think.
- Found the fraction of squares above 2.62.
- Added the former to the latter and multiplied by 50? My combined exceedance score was 250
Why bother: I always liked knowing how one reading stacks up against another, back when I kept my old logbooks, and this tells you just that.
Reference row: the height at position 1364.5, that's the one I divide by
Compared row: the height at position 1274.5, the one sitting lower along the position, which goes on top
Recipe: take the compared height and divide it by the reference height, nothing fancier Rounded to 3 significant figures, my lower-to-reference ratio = 1.26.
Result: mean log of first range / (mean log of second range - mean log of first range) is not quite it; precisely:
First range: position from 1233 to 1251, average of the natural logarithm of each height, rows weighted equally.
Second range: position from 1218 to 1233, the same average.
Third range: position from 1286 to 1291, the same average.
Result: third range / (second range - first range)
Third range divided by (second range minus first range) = -24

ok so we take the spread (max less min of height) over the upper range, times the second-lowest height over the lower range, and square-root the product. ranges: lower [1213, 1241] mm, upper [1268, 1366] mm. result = 1.3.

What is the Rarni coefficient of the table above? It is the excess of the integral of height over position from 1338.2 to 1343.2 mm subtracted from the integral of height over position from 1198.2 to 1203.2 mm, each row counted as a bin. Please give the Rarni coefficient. 1.0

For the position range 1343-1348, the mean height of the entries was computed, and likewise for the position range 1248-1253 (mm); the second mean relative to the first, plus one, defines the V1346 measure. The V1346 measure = 2.23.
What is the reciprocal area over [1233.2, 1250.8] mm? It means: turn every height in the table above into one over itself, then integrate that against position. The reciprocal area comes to 10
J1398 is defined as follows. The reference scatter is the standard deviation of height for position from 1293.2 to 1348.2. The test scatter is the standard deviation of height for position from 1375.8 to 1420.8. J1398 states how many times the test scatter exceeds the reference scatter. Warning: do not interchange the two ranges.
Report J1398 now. 2.1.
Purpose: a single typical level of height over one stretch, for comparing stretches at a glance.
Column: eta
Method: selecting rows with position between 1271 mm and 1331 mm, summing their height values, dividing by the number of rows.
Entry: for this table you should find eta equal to 1.70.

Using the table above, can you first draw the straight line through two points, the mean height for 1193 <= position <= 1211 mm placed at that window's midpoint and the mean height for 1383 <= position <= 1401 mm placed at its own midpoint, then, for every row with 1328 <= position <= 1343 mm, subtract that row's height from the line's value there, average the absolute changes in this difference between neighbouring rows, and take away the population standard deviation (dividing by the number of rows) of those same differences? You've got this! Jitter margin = 0.017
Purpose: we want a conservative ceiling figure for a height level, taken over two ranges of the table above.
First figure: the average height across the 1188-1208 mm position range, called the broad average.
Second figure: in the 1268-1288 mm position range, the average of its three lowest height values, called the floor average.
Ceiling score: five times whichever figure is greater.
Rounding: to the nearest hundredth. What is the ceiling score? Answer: 8.93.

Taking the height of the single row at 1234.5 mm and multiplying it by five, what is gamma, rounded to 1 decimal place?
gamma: 9.2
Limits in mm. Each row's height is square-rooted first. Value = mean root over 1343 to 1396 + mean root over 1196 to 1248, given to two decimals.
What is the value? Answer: 2.56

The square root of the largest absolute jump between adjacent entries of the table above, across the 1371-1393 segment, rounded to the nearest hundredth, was 0.39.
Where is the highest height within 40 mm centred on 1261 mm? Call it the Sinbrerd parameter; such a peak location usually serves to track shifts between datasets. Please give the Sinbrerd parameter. 1249.5 mm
